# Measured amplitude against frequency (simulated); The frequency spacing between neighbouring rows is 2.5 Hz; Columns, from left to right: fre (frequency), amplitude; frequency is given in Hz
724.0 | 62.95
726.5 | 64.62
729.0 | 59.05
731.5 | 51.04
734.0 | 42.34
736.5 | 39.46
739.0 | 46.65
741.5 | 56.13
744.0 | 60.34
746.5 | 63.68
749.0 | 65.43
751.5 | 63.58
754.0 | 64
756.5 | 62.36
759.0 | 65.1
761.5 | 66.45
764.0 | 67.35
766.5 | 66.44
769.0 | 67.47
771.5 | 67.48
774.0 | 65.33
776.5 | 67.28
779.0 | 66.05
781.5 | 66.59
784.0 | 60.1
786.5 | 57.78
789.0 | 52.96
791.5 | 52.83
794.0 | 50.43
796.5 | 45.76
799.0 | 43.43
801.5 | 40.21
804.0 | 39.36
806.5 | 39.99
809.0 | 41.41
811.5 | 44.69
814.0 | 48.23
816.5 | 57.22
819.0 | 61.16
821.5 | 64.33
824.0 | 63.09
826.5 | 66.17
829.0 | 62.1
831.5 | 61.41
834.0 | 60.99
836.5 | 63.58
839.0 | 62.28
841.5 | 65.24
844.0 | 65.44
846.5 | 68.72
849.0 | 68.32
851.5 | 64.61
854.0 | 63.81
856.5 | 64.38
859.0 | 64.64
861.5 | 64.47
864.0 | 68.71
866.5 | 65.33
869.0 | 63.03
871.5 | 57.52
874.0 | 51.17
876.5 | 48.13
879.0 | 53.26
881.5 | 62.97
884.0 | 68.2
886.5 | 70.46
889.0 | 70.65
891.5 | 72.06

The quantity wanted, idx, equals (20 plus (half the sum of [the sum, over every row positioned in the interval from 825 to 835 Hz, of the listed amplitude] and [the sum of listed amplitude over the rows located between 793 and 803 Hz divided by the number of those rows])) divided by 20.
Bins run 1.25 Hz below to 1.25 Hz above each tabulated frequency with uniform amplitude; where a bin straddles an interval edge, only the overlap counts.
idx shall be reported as 8.4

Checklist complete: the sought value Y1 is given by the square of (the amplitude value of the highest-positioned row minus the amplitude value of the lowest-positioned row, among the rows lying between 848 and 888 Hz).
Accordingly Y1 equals 5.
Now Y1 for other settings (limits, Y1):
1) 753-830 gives 4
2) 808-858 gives 528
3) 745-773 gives 14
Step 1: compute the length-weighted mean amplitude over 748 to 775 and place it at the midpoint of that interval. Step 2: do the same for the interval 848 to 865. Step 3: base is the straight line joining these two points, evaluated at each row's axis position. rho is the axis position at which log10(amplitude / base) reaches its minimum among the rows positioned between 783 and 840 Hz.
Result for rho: 804.0 Hz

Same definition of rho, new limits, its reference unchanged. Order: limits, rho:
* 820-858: 834.0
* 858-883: 876.5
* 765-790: 789.0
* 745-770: 756.5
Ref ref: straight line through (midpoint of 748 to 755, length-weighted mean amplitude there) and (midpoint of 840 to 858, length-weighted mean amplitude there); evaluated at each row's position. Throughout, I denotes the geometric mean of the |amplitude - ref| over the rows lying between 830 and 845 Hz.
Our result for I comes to 1.5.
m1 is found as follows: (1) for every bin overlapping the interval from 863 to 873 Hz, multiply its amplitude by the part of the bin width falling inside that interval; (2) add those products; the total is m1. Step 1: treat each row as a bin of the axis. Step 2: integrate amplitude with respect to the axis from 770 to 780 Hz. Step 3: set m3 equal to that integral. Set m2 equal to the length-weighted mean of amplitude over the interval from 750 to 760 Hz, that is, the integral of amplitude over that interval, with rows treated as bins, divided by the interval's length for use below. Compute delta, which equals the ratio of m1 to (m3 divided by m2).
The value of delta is 61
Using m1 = 632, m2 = 63.8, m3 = 666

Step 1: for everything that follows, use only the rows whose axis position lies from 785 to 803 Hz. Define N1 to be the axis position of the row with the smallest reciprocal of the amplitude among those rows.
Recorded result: 786.5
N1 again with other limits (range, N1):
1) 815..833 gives 826.5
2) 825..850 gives 846.5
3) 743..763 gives 761.5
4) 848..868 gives 864.0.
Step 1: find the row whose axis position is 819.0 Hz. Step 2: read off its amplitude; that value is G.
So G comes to 61.16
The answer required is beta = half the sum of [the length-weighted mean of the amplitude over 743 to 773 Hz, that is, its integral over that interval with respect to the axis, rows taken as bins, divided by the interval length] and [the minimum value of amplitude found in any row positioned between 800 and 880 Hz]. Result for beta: 52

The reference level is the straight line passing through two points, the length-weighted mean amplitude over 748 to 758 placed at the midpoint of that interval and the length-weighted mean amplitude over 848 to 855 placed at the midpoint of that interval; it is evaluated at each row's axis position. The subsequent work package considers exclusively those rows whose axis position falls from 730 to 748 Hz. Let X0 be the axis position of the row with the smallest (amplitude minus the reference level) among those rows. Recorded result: 736.5 Hz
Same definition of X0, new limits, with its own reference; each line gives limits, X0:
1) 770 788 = 786.5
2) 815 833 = 816.5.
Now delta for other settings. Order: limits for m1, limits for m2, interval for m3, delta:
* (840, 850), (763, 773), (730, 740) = 99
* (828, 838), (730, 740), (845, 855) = 42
